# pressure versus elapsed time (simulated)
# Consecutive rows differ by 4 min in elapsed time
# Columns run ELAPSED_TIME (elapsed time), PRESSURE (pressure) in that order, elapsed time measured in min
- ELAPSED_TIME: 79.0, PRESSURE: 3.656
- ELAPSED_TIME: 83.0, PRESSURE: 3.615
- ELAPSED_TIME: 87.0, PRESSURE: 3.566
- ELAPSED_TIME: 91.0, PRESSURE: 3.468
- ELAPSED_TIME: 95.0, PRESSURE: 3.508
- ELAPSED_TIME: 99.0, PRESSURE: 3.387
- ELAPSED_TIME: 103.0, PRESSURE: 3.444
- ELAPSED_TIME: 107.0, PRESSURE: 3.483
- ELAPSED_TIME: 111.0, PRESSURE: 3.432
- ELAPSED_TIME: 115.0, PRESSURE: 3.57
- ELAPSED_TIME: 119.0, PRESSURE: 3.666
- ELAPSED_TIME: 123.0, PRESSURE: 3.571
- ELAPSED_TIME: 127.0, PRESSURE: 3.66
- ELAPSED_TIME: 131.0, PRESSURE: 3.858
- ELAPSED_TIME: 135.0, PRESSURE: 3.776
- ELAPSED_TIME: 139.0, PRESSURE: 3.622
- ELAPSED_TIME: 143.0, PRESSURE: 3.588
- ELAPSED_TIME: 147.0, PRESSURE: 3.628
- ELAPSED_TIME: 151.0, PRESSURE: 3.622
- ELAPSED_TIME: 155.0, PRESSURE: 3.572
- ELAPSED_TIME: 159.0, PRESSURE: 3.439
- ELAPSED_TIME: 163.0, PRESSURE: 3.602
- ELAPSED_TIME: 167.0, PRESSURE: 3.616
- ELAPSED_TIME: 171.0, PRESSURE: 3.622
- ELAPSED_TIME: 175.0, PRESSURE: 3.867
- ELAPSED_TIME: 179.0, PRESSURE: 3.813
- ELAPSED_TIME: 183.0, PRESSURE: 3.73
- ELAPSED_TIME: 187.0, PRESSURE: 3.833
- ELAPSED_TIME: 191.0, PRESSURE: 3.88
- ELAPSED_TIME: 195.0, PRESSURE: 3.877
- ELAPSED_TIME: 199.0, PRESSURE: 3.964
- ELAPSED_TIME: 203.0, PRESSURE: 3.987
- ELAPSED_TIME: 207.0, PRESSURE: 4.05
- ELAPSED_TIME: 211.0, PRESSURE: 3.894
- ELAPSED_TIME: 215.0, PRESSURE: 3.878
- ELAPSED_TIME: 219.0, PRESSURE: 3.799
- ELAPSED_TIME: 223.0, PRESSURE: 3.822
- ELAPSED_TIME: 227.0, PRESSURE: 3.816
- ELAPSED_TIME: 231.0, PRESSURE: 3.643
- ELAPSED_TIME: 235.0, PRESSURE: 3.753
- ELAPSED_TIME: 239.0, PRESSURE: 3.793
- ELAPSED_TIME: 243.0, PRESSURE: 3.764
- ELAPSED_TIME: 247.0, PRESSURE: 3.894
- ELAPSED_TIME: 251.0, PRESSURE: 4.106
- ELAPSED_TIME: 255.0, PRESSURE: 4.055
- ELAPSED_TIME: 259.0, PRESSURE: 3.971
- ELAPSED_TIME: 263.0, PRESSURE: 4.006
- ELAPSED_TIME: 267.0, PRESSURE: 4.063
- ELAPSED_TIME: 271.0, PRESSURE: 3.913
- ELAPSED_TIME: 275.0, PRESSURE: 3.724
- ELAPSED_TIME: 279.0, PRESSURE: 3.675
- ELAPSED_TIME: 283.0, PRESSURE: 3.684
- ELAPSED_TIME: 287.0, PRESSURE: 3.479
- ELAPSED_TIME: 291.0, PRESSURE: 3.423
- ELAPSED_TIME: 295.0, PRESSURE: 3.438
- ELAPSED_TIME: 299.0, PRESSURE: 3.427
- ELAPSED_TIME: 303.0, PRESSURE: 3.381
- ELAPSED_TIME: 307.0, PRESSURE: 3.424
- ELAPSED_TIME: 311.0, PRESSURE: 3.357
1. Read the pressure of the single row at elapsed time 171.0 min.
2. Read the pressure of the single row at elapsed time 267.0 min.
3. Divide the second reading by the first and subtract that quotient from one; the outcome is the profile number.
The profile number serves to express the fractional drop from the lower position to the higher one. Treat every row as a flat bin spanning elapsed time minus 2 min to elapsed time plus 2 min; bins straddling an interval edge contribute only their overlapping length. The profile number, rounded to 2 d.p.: -0.12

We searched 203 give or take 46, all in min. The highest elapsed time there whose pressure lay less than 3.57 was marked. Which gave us 159.0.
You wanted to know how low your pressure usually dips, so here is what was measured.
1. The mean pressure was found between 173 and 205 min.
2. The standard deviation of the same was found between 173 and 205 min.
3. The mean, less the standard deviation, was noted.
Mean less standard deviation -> 3.79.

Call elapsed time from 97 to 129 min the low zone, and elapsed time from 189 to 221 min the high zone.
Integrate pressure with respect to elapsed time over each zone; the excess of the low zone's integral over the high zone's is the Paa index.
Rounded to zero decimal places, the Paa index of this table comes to -12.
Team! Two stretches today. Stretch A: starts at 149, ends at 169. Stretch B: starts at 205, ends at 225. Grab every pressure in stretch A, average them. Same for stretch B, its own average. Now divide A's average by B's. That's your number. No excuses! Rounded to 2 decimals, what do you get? 0.92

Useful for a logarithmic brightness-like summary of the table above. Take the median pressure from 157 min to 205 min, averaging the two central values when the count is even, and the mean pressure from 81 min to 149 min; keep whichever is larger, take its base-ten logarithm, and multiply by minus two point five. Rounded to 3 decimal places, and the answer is -1.456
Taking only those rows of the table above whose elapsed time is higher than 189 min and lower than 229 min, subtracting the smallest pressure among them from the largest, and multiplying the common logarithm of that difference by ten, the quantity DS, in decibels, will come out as -6.0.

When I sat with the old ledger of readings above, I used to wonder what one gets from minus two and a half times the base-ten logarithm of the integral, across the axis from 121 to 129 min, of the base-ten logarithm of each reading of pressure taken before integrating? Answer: -1.625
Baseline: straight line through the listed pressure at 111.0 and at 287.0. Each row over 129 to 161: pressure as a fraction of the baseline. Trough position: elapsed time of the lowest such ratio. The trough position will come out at 159.0 min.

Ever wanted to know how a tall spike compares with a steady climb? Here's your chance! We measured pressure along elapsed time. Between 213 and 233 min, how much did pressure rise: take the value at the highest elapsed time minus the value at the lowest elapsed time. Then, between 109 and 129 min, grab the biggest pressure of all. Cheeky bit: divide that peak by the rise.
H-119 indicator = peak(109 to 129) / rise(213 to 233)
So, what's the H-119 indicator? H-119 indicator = -16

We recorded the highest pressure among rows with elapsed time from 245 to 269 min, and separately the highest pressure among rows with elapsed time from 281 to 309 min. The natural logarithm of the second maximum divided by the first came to -0.11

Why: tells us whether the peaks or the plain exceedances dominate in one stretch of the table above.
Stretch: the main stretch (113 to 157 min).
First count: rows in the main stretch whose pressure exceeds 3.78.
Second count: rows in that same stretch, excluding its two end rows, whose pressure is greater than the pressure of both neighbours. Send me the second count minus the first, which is 2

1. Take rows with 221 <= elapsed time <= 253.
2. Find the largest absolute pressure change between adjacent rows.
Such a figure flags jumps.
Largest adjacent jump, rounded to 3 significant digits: 0.212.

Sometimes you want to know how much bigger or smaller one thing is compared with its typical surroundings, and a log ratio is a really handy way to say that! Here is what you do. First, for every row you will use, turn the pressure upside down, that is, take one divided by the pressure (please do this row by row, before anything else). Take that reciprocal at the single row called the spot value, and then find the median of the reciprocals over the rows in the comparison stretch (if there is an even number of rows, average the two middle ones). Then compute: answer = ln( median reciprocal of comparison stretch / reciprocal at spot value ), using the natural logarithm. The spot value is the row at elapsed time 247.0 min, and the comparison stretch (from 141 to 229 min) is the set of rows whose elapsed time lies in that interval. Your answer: 0.02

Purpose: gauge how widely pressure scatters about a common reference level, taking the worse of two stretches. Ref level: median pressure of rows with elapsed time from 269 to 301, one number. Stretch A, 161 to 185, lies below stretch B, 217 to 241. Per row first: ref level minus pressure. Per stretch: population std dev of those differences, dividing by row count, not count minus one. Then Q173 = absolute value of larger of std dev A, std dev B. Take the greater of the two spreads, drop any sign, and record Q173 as 0.10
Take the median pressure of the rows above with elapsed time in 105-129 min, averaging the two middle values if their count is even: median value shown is 3.57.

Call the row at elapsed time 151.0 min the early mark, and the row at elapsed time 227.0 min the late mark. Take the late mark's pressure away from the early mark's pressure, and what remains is -0.19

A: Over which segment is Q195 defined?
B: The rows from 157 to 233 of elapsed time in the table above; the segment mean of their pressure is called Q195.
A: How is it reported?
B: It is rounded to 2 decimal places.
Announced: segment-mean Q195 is 3.80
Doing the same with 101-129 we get 3.55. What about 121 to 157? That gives 3.66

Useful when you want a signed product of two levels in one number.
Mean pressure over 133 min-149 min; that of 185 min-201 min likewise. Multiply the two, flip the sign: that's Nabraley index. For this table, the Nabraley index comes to -14.2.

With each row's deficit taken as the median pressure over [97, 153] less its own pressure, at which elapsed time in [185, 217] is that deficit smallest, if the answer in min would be 207.0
